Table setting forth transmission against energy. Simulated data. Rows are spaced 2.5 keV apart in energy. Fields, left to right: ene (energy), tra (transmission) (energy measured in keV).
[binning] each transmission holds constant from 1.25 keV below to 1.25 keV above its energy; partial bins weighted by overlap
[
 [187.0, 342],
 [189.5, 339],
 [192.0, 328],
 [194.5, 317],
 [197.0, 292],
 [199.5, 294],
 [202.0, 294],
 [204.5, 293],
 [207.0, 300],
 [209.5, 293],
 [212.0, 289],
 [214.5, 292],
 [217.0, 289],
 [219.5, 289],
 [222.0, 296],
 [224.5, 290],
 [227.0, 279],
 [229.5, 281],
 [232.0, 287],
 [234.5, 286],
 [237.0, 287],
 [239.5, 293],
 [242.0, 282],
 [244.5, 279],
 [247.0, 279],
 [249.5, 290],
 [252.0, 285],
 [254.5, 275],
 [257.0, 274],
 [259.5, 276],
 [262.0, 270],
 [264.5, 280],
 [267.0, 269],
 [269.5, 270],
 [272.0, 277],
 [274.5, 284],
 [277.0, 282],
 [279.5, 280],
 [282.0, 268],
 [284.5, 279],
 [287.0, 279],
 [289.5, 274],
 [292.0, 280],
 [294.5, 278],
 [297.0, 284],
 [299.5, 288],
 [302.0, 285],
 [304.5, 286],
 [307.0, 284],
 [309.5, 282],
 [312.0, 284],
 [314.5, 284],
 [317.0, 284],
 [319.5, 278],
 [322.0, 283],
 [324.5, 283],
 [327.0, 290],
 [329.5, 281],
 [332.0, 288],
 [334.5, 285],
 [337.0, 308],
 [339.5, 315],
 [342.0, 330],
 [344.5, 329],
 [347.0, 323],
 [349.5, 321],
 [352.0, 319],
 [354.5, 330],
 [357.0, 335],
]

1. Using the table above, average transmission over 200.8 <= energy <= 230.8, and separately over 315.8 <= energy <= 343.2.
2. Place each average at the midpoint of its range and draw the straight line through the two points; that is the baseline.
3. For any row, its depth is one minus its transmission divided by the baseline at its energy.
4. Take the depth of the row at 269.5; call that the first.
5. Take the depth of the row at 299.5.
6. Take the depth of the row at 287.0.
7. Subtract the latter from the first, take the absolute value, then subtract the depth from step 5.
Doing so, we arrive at 0.01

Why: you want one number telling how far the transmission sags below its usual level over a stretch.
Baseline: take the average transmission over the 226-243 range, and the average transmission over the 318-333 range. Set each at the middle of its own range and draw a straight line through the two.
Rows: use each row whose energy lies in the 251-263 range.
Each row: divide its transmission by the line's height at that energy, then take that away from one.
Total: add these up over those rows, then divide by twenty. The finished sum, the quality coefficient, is 0.0077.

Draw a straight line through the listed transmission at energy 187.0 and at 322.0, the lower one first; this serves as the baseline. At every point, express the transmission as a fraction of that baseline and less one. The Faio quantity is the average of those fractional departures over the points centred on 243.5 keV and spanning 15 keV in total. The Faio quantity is -0.102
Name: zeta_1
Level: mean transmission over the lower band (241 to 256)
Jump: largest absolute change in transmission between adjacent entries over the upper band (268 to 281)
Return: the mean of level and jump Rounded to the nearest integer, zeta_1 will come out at 144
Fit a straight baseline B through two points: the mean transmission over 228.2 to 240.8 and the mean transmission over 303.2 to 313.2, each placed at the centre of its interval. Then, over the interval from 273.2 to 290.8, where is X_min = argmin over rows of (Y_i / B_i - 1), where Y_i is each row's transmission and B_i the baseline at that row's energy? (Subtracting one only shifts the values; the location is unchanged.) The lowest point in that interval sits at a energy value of 282.0 keV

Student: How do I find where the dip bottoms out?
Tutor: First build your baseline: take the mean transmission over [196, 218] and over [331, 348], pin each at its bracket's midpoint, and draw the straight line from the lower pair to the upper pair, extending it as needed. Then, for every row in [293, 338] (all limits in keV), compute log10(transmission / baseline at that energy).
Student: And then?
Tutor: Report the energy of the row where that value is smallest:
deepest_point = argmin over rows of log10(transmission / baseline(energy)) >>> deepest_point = 319.5 keV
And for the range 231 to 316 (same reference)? 282.0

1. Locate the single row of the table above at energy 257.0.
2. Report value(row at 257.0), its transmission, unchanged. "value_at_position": 274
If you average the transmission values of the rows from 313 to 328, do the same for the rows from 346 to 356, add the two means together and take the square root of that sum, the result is 24.6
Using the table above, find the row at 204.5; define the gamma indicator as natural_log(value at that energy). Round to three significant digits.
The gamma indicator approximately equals 5.68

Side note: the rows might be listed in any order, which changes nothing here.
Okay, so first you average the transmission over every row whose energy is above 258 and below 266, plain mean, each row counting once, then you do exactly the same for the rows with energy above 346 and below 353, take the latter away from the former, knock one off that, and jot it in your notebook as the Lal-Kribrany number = -47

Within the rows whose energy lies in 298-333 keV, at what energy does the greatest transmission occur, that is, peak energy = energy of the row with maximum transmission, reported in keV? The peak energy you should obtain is 327.0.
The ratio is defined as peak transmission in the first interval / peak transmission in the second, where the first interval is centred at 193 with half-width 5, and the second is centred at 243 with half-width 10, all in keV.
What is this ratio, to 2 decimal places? 1.16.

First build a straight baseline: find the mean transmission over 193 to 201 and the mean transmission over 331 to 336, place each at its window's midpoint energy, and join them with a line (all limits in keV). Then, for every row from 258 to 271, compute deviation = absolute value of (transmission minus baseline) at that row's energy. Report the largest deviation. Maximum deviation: 25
